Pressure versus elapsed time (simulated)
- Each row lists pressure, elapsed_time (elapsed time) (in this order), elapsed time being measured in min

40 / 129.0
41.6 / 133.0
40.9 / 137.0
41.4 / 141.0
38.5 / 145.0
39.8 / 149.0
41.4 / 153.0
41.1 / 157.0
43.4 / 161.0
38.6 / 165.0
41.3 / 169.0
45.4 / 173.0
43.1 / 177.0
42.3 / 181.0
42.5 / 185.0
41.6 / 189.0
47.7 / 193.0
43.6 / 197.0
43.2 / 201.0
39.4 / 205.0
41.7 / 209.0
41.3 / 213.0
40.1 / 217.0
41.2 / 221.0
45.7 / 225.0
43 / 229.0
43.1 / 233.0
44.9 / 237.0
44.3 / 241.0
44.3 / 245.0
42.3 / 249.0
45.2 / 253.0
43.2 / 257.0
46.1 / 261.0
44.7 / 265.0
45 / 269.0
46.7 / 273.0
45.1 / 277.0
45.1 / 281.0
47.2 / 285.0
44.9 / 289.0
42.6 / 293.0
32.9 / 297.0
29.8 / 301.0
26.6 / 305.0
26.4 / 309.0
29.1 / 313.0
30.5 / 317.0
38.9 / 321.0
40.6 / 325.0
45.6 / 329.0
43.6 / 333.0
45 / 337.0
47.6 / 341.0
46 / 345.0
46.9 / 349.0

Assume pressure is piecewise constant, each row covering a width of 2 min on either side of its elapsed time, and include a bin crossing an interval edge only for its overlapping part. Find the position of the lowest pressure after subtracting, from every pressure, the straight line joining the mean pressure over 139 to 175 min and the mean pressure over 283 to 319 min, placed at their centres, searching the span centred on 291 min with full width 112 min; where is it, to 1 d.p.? 309.0 min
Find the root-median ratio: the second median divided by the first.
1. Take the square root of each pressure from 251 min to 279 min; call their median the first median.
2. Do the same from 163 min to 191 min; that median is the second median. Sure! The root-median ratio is 0.968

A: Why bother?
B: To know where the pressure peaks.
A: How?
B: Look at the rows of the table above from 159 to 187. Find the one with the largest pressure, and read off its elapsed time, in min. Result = 173.0 min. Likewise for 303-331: 329.0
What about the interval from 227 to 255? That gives 253.0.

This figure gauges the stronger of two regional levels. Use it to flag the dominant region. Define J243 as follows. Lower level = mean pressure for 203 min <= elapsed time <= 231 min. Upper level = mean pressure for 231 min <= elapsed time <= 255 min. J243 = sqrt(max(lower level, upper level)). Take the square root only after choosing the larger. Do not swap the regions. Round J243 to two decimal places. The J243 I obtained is 6.63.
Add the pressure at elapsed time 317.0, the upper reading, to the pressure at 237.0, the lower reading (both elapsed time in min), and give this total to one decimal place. 75.4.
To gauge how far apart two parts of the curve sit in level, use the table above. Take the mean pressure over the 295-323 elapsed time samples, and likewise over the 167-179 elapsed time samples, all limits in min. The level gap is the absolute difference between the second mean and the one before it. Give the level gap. 12.7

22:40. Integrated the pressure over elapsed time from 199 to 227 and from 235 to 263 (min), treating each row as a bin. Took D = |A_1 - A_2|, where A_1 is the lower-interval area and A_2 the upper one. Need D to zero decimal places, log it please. 71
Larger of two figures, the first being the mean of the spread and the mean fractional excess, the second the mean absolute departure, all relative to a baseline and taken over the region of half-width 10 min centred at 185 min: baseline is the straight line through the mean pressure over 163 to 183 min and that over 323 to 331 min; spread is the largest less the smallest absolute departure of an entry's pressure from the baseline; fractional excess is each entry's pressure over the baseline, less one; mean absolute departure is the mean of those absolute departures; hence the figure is 2.7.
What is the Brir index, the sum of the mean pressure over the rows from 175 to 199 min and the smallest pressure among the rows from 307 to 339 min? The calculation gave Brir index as 70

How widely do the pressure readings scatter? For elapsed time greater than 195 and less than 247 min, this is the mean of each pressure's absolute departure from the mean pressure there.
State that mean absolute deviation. 1.5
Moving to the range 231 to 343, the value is 5.3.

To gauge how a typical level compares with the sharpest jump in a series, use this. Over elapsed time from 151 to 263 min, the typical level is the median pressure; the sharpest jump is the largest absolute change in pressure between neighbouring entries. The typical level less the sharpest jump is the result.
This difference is 37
